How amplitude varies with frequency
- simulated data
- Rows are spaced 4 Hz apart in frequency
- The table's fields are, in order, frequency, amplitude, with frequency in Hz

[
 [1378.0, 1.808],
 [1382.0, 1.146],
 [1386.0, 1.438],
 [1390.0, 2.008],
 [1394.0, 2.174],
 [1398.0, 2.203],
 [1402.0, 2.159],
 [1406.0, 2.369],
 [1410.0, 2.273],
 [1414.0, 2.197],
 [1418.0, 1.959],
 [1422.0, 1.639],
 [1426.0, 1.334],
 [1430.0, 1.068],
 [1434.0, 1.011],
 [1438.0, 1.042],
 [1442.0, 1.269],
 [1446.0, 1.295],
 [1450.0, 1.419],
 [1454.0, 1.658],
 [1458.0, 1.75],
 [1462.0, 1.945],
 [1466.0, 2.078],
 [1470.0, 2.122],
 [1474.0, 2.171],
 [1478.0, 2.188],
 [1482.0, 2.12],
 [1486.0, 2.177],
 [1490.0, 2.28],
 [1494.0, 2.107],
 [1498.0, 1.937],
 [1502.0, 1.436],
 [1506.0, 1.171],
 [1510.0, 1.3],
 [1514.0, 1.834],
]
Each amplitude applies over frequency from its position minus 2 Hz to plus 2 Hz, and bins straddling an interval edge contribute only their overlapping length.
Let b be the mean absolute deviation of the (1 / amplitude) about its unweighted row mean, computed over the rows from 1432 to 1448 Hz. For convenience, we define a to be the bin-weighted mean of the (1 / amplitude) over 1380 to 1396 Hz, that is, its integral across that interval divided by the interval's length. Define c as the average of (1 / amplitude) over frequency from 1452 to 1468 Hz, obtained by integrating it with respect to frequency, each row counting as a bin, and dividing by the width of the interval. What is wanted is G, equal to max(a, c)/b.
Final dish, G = 6.5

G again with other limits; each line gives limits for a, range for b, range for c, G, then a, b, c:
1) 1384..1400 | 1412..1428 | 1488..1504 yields 5.4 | 0.53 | 0.10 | 0.53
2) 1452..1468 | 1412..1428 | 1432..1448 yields 8.9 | 0.54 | 0.10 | 0.88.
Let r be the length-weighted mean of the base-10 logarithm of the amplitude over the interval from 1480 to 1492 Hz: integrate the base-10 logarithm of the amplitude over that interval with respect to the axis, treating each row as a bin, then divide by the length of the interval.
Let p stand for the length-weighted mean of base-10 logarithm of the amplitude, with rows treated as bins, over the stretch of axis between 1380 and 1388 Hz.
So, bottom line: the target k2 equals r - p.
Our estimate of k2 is 0.23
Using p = 0.11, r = 0.341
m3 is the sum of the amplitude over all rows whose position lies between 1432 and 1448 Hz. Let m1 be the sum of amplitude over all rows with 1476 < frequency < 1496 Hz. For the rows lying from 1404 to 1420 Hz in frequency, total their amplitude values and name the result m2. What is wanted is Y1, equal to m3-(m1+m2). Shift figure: -15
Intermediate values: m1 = 10.9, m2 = 9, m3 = 5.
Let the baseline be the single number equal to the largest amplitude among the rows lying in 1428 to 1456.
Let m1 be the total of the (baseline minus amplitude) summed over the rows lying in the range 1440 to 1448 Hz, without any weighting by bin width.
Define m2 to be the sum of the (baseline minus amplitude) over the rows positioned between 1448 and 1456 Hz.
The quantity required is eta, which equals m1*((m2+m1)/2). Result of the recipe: 0.4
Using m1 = 0.8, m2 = 0.2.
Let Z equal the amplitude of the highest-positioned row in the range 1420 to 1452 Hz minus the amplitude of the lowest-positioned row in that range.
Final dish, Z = -0.2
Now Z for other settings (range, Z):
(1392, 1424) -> -0.5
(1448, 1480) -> 0.8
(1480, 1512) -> -0.8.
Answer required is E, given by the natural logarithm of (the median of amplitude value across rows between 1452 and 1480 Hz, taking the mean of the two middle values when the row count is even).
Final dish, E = 0.73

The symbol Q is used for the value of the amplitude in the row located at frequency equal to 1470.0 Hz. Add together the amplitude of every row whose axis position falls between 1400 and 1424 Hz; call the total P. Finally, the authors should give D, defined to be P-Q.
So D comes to 10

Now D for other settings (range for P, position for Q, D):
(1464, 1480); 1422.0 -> 7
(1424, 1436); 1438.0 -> 2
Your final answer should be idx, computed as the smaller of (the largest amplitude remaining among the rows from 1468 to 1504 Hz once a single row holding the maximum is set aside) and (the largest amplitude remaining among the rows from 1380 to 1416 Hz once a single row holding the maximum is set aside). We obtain 2.2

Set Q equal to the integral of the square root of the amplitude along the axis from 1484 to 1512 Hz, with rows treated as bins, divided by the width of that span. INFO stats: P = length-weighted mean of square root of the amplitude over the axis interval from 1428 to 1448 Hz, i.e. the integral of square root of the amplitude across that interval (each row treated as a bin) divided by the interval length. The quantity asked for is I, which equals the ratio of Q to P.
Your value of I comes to 1.24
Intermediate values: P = 1.06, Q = 1.32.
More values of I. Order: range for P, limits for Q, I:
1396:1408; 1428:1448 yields 0.71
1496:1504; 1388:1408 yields 1.14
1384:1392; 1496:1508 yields 0.94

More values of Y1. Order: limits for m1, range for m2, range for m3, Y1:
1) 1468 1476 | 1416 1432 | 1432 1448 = -6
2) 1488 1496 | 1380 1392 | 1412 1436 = 0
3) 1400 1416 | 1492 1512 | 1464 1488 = -4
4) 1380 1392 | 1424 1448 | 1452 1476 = 0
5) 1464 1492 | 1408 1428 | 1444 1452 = -22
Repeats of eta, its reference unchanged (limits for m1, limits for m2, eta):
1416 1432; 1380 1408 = -0.4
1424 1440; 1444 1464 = 2.6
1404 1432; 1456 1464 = 1.0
